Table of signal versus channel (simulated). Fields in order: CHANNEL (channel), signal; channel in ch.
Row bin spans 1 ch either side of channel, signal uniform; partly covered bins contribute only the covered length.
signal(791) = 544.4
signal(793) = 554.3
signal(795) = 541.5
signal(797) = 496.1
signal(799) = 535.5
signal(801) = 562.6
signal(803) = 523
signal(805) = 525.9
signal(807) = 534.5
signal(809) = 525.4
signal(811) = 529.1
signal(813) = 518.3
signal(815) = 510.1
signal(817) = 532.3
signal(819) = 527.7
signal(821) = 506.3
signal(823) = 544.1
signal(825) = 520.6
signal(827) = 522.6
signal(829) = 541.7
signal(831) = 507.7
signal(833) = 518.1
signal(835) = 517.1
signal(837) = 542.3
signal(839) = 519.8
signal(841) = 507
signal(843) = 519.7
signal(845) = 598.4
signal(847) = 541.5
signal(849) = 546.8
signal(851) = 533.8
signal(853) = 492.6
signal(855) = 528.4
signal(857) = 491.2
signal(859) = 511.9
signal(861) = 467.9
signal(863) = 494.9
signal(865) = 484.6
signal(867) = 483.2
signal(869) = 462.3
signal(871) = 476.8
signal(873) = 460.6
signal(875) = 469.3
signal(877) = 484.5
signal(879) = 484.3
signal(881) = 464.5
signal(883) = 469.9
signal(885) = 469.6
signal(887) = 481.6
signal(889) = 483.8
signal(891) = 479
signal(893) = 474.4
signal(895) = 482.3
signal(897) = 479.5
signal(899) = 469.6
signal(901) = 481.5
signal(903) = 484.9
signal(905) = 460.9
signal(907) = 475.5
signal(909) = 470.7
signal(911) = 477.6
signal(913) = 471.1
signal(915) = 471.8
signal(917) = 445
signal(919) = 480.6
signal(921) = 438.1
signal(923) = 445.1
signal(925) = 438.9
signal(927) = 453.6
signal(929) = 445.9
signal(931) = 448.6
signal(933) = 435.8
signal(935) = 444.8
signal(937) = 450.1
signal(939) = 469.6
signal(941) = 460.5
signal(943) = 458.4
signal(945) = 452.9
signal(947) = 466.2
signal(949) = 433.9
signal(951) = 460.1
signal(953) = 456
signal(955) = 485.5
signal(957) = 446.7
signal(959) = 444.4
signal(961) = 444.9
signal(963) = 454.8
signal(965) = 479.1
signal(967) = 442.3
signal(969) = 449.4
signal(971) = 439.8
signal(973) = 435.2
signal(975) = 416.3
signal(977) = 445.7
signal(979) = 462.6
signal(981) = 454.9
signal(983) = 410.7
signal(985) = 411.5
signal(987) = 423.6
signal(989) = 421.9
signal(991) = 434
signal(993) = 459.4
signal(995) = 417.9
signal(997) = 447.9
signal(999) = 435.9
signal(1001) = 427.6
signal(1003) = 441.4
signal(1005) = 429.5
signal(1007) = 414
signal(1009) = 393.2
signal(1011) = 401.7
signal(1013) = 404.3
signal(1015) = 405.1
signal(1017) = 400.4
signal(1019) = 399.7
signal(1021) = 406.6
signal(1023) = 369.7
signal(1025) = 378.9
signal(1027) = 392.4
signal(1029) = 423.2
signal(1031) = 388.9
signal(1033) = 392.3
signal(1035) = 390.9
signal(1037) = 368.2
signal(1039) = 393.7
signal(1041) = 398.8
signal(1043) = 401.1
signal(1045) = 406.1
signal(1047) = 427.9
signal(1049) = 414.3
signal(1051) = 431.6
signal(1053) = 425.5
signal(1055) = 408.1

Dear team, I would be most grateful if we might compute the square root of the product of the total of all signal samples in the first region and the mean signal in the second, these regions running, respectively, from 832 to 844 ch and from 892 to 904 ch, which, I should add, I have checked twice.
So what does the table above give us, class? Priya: 1223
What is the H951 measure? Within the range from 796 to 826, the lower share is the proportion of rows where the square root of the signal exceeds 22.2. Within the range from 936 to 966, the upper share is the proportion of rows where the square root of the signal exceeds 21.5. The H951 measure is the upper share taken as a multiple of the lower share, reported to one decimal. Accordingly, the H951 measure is 0.3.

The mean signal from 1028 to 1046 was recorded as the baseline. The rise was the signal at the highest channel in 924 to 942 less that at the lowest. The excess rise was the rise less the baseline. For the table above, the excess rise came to -374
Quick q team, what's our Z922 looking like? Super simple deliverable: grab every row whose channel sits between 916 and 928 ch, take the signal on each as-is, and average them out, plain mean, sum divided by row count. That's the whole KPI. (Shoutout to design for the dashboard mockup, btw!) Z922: 450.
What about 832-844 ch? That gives 521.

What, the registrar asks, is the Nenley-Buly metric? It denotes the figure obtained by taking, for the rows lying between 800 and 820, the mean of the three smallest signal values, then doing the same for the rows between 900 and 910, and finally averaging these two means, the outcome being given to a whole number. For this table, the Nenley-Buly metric 493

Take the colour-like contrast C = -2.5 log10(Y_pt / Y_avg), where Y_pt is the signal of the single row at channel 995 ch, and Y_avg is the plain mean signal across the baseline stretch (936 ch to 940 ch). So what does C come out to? 0.10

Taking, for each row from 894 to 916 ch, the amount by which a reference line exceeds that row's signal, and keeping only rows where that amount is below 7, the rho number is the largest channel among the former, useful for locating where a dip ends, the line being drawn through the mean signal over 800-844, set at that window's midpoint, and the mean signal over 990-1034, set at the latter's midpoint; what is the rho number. 915 ch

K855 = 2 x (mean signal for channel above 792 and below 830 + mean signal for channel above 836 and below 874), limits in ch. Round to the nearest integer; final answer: 2075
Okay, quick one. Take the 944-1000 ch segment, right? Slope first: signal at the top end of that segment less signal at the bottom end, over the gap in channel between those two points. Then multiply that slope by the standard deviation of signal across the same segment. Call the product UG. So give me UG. -6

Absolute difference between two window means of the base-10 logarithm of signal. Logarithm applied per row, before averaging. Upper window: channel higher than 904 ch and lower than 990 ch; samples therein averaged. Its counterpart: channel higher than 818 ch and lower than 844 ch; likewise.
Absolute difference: 0.06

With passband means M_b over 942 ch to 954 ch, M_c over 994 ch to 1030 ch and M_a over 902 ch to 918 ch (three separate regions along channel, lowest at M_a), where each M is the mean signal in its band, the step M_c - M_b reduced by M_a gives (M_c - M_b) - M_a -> -514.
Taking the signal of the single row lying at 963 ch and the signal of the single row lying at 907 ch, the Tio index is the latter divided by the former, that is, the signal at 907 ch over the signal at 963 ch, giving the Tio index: 1.05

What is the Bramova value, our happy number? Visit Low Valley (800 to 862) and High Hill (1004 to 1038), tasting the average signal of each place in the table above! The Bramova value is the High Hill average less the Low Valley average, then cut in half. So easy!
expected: -64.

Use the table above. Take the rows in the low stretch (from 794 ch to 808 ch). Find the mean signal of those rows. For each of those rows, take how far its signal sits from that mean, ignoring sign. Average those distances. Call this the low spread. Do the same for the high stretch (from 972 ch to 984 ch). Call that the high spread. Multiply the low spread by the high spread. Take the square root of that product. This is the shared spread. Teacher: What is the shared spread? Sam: 15.3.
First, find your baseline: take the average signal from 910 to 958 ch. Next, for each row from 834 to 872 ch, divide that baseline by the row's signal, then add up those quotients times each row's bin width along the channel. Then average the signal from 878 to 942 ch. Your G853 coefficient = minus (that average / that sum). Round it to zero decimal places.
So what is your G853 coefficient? -14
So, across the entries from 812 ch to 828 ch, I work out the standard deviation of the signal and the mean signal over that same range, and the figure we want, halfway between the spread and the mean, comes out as 267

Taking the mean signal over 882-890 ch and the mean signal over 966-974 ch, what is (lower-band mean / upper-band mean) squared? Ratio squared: 1.16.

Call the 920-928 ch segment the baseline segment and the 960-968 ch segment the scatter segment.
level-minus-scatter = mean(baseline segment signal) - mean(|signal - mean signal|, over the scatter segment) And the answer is 432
